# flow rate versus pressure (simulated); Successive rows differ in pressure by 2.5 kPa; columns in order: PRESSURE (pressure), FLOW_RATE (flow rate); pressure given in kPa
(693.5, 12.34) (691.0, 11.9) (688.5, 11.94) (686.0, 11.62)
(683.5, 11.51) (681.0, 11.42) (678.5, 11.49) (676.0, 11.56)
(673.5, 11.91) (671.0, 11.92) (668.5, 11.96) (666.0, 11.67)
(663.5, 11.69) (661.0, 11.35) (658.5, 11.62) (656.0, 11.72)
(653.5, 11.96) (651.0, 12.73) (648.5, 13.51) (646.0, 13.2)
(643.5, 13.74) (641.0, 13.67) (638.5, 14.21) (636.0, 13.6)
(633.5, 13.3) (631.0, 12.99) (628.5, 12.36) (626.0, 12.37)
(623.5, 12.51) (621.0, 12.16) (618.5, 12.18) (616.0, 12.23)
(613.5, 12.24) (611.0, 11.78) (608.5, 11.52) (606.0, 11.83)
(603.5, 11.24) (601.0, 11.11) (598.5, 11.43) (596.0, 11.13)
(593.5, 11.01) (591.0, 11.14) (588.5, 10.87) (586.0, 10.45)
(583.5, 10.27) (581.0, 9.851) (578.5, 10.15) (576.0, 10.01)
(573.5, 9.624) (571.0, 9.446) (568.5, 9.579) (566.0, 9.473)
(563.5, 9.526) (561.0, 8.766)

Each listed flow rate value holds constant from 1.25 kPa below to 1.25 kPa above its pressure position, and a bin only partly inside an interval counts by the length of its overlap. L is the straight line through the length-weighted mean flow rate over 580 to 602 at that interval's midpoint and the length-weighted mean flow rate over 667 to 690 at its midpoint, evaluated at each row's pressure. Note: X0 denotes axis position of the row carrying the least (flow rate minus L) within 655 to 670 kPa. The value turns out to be 661.0 kPa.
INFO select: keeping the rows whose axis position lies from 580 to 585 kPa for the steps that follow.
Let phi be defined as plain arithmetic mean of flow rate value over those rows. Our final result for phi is 10.1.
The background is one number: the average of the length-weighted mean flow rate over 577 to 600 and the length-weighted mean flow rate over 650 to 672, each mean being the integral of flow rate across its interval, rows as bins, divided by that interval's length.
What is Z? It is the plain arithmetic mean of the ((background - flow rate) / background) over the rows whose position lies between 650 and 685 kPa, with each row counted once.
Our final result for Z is -0.04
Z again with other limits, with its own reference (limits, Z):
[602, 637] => -0.09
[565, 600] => 0.08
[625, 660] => -0.15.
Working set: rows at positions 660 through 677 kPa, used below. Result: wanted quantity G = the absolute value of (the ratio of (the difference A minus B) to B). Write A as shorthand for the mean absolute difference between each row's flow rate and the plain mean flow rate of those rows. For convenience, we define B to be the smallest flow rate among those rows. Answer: 0.984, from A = 0.18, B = 11.35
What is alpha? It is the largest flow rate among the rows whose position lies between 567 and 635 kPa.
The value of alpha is 13.3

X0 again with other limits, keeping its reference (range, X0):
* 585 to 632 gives 586.0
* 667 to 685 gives 681.0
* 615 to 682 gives 681.0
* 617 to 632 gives 621.0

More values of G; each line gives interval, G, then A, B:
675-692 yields 0.986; 0.16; 11.42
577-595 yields 0.959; 0.40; 9.851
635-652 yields 0.975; 0.32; 12.73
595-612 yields 0.979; 0.24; 11.11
